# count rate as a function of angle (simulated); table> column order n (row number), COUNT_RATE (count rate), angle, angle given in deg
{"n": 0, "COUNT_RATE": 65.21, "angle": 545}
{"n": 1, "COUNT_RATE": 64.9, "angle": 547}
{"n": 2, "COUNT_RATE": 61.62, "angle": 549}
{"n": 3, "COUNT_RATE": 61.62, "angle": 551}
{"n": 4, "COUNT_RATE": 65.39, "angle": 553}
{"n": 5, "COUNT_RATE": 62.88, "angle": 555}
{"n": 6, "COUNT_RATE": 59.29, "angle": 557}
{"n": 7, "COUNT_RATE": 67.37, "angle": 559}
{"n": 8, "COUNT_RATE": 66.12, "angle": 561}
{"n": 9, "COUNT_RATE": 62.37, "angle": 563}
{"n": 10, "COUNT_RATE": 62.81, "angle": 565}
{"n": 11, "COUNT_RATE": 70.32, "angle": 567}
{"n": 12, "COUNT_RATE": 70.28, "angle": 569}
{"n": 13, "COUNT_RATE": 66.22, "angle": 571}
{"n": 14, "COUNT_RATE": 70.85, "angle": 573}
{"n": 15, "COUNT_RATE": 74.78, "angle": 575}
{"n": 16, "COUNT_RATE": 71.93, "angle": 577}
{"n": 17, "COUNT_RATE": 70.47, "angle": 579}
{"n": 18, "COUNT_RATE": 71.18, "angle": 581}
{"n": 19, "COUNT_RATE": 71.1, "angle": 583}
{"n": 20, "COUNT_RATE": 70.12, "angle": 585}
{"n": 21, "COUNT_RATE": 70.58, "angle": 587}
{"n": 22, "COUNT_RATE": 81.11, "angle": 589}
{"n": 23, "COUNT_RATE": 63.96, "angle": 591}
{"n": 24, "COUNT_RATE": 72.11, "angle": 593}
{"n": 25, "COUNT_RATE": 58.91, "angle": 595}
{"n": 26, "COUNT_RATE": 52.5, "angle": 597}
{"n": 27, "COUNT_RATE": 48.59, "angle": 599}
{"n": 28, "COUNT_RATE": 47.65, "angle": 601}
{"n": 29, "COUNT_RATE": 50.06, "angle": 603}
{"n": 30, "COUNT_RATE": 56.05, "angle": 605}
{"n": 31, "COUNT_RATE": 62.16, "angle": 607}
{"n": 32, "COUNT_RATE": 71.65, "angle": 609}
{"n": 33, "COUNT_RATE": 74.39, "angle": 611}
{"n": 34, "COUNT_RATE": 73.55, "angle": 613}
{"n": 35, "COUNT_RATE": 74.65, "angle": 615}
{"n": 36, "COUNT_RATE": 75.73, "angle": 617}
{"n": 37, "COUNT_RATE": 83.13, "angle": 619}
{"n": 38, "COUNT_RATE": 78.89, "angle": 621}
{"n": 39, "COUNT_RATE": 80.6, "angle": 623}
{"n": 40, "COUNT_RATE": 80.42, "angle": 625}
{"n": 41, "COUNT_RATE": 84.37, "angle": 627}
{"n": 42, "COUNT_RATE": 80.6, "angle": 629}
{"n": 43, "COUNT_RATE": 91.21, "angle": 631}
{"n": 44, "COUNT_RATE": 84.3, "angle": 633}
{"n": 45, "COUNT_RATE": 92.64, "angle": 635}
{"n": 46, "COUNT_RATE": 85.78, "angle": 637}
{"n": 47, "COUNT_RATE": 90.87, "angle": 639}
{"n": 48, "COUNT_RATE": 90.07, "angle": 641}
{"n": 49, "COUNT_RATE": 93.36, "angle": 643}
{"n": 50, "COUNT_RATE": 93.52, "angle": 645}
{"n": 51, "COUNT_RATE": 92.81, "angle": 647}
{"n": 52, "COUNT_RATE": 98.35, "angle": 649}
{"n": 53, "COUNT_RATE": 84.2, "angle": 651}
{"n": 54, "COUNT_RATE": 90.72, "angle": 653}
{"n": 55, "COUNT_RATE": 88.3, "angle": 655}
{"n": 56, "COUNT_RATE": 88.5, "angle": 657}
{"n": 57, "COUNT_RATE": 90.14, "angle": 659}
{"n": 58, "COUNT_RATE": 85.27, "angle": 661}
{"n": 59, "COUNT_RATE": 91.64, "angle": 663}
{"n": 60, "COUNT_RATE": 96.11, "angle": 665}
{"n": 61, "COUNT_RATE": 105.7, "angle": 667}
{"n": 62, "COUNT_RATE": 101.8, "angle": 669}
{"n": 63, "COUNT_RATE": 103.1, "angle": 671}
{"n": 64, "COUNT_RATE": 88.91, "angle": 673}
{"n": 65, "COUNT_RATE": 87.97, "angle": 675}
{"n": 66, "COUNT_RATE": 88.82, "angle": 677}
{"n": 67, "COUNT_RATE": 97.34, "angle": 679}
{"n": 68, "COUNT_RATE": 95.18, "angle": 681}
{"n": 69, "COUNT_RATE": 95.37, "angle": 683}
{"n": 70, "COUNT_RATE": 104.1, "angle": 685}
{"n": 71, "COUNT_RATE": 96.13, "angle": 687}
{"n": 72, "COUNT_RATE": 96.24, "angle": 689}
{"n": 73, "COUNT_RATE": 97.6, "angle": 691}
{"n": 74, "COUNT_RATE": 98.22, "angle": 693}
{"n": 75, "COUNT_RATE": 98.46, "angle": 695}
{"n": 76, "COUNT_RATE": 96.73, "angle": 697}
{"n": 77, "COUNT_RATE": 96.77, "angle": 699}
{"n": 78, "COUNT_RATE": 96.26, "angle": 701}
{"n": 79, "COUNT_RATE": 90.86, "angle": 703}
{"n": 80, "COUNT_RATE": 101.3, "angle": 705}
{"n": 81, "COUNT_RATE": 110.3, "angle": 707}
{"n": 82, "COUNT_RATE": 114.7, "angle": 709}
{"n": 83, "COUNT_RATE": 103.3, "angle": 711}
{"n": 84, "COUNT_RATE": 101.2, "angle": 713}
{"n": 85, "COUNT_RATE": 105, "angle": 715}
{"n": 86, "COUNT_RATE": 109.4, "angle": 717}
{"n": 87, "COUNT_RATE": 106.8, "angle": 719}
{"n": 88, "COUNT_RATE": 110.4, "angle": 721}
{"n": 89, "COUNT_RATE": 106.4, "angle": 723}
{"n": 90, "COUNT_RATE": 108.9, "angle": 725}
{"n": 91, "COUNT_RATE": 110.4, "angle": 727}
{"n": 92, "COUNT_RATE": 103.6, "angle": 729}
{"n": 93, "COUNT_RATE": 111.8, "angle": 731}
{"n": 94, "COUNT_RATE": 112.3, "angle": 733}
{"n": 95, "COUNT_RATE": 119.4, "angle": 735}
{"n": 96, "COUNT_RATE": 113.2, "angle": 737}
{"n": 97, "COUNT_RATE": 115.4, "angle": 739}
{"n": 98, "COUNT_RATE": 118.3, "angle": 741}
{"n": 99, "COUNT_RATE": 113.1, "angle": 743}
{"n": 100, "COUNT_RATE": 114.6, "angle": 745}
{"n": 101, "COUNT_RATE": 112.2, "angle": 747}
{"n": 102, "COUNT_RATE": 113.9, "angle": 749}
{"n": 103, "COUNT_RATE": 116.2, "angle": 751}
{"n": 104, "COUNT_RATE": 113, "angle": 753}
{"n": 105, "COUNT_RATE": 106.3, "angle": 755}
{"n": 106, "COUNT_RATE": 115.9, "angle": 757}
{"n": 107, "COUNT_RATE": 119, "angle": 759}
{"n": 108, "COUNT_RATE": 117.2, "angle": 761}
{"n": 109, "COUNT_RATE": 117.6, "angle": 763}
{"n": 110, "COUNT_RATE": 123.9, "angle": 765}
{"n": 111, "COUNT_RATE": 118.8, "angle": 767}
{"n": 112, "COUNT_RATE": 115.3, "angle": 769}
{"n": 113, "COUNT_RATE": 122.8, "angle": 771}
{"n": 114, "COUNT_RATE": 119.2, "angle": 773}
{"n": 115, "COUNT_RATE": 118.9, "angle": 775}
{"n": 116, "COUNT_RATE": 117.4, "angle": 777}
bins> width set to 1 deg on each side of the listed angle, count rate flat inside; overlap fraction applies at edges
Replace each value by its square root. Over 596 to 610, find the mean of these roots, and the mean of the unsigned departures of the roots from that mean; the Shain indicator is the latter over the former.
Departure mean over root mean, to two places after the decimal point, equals 0.06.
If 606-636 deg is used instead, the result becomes 0.04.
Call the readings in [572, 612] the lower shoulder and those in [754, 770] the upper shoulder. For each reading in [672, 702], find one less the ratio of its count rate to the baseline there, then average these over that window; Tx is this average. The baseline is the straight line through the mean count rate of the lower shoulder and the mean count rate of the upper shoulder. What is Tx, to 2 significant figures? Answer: -0.016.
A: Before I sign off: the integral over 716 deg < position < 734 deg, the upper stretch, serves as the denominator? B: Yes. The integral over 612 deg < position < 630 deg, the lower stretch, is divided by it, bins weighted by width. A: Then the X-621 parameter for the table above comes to 0.73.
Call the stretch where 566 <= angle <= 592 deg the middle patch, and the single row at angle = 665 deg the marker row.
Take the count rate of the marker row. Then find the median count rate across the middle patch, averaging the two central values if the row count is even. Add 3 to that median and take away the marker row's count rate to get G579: -23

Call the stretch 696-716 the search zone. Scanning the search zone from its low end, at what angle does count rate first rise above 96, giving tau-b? 697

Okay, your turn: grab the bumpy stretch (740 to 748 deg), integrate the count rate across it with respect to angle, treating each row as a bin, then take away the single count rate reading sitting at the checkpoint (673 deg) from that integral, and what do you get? 827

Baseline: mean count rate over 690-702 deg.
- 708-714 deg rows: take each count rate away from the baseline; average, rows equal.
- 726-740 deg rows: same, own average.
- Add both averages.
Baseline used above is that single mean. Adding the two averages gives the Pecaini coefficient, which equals -24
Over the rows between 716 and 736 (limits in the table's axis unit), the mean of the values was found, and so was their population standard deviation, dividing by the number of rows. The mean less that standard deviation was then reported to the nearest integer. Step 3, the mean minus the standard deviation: 106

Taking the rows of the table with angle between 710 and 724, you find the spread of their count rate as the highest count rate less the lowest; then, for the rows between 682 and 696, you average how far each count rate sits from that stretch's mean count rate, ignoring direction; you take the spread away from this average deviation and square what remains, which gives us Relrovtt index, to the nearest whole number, 53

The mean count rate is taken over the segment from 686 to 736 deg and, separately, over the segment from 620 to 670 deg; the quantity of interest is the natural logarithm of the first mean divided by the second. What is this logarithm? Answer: 0.15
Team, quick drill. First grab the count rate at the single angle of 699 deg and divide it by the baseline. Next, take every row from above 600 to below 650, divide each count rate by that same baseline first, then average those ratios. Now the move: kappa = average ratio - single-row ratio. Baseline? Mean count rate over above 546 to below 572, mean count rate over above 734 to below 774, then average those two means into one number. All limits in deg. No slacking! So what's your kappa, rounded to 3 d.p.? -0.191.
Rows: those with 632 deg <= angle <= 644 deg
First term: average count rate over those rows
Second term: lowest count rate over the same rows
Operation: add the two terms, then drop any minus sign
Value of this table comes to 174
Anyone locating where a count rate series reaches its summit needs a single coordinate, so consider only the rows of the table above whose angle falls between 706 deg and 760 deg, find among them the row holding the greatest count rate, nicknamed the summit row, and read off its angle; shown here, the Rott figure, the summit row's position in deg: 735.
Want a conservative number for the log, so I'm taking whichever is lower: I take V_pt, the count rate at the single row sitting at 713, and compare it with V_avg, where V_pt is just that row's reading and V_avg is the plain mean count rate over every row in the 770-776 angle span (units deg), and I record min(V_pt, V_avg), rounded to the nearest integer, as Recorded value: 101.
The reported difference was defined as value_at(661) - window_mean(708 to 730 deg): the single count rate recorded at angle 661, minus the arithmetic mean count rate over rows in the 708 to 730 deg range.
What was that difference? -22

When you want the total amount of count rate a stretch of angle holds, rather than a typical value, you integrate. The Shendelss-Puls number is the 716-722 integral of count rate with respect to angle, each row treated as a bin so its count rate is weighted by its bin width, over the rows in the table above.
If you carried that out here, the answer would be 653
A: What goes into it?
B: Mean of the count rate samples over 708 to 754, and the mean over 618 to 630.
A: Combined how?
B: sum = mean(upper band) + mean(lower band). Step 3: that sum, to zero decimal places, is 192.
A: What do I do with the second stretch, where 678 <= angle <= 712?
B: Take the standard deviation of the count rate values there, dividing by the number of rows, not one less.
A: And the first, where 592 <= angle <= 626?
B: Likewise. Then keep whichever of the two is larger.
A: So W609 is 12.0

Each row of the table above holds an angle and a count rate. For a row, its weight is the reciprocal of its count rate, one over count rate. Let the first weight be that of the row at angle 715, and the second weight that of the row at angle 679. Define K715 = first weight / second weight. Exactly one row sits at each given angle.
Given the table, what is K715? 0.93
